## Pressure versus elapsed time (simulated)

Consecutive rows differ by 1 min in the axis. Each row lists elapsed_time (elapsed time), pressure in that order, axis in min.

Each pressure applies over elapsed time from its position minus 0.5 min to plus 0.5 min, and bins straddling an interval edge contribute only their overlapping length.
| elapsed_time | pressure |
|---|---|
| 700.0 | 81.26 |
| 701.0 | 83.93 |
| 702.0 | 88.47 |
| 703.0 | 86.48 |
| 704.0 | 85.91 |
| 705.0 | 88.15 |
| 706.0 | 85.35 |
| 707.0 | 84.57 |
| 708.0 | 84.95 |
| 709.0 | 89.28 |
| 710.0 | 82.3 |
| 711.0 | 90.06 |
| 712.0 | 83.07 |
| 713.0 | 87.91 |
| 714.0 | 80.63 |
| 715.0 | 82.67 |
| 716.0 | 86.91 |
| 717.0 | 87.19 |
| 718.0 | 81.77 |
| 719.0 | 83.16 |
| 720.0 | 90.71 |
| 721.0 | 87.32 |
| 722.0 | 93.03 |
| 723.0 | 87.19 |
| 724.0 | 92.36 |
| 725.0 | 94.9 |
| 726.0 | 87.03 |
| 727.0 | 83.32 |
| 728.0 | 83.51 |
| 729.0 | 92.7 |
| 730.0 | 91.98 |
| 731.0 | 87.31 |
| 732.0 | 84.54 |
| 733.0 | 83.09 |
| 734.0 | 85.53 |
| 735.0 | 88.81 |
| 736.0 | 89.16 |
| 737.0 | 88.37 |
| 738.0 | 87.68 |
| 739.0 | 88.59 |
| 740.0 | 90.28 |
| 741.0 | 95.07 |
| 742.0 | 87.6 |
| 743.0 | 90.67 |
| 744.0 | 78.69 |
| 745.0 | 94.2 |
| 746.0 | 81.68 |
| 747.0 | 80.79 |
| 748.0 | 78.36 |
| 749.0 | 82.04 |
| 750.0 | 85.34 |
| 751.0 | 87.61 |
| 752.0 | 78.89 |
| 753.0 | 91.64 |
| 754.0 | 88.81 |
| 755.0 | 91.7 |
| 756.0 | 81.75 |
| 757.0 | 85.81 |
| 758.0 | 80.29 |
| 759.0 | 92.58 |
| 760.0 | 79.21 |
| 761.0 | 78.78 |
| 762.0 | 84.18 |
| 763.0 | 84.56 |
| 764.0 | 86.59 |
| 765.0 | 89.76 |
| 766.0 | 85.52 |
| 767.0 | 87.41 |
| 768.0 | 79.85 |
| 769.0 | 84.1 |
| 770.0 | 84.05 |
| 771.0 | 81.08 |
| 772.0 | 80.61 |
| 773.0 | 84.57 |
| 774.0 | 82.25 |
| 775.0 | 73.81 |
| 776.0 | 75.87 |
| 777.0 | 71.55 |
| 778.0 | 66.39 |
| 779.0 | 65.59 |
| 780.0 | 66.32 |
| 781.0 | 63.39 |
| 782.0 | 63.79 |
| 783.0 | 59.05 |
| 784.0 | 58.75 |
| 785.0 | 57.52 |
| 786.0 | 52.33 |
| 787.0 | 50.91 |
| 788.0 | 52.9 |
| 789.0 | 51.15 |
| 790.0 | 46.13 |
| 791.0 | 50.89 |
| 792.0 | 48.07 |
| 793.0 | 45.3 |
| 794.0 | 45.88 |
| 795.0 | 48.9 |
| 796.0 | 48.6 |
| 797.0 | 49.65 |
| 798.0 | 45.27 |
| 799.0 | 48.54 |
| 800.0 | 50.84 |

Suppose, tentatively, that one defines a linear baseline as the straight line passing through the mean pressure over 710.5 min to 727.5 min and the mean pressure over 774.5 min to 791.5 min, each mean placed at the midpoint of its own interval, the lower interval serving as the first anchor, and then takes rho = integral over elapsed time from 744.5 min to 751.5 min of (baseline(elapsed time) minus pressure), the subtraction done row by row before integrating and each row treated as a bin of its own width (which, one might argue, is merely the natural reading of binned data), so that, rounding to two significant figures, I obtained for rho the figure -65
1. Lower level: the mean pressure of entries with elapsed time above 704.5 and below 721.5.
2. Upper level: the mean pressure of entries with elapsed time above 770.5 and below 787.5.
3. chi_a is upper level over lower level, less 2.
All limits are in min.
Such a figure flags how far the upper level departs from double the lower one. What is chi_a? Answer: -1.21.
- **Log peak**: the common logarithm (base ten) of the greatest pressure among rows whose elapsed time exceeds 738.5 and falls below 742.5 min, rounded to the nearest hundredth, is 1.98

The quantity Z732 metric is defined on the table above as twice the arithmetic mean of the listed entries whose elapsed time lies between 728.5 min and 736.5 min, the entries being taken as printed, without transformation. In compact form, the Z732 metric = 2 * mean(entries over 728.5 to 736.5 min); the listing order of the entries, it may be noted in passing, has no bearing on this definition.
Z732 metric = 176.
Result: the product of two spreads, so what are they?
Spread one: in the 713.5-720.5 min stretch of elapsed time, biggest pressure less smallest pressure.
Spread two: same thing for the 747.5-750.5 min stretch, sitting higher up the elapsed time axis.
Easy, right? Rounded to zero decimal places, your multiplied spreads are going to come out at 70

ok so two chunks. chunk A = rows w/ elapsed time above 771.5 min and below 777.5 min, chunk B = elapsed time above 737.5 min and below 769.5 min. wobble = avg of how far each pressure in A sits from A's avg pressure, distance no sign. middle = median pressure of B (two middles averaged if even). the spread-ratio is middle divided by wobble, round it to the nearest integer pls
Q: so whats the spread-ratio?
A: 20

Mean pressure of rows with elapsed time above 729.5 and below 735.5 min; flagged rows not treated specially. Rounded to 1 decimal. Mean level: 86.9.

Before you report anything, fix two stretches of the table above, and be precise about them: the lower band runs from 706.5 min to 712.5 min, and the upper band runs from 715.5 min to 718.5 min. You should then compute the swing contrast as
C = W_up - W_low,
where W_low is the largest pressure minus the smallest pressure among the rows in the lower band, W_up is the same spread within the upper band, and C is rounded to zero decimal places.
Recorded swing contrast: -2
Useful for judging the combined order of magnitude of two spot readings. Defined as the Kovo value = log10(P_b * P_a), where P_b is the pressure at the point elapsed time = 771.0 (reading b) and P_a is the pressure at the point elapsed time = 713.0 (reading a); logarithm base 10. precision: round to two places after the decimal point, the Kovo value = 3.85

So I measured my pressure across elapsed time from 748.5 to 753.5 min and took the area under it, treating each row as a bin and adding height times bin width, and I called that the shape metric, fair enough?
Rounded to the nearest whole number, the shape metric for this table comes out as 426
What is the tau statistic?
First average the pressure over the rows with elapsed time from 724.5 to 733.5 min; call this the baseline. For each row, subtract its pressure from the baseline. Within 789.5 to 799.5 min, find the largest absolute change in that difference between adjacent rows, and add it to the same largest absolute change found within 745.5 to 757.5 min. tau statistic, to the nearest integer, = 18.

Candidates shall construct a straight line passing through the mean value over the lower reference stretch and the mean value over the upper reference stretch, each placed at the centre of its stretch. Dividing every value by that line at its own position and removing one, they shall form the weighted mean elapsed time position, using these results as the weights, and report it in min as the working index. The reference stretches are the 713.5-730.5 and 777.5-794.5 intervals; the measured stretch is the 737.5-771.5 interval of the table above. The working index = 757.6 min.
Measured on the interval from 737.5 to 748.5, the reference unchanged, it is 742.5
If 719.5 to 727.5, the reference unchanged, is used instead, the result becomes 723.5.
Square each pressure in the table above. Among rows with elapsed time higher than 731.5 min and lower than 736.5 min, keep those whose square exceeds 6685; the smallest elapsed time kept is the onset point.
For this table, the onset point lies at 732.0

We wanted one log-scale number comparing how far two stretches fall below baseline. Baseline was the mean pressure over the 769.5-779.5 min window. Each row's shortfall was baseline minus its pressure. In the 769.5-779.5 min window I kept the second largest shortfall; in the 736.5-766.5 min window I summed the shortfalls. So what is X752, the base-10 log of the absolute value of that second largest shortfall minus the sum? 2.46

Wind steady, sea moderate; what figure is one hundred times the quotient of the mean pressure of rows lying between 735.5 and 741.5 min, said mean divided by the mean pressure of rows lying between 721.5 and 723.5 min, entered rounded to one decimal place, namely 99.7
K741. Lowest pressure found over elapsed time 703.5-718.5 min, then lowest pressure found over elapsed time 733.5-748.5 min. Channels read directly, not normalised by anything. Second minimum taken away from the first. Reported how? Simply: 2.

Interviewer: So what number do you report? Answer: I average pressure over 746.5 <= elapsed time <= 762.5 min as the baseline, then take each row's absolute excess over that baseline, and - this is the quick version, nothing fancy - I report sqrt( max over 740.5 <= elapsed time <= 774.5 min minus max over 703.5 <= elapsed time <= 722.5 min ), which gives 1.43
